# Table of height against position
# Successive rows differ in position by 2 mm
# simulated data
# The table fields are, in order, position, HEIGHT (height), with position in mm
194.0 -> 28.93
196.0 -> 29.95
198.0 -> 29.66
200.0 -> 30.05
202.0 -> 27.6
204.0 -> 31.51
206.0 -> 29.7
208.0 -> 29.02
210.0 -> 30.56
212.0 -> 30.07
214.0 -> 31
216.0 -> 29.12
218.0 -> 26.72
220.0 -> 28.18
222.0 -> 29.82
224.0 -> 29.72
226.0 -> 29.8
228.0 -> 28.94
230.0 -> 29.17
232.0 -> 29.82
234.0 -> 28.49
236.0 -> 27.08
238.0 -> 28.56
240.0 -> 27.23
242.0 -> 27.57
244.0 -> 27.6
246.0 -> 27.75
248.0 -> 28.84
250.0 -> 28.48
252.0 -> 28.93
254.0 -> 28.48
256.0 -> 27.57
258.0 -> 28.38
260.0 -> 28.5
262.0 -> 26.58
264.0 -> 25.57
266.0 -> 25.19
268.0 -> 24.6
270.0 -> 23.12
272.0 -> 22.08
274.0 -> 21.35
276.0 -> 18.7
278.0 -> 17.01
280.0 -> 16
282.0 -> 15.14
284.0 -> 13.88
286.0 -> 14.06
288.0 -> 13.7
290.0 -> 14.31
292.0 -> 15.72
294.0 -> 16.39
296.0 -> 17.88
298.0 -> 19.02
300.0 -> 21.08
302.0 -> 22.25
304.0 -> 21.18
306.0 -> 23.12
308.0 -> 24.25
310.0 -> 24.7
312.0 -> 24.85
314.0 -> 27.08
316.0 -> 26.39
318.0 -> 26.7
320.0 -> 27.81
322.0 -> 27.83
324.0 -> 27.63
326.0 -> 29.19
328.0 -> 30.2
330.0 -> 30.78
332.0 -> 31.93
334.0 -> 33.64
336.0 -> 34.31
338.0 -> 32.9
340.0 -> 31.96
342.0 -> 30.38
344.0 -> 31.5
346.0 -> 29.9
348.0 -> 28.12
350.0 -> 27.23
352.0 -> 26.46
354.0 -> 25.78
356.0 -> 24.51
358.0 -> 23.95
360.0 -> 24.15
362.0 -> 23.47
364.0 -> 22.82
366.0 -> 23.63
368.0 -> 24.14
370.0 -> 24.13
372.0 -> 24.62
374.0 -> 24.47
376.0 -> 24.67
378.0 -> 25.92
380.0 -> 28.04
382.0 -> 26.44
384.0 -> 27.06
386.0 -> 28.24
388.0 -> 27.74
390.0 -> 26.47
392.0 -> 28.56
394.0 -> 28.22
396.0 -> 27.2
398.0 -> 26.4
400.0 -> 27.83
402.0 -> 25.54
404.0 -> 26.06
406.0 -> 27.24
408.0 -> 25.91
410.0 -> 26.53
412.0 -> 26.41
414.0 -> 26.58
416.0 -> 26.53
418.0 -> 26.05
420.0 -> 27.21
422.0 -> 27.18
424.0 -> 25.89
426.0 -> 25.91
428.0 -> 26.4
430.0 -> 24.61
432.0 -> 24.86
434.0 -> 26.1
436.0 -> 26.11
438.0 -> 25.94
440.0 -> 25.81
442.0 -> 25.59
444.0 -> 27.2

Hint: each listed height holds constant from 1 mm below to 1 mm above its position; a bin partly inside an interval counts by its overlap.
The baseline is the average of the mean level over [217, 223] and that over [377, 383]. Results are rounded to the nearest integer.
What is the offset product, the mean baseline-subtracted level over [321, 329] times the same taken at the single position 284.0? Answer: -16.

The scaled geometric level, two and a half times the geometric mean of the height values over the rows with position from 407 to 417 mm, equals 66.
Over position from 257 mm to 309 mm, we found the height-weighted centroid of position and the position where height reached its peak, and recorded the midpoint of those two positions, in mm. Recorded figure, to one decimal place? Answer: 270.8 mm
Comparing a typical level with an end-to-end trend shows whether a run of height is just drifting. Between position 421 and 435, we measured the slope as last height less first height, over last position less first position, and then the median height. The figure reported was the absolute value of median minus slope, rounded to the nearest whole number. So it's 26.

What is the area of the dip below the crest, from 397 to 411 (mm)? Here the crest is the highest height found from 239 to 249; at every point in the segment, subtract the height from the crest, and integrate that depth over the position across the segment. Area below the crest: 33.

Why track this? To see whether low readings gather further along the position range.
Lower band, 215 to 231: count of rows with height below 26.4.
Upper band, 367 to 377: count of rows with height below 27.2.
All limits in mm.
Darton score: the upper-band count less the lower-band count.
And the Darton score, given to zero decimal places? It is 5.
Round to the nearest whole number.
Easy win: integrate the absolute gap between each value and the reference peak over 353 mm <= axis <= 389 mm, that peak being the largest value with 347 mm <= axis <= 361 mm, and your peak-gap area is 105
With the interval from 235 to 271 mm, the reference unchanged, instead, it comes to 46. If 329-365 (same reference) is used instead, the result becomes 122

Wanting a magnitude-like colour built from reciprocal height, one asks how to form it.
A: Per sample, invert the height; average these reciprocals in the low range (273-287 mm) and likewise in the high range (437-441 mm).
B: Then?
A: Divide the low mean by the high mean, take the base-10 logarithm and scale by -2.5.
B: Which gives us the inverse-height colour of -0.51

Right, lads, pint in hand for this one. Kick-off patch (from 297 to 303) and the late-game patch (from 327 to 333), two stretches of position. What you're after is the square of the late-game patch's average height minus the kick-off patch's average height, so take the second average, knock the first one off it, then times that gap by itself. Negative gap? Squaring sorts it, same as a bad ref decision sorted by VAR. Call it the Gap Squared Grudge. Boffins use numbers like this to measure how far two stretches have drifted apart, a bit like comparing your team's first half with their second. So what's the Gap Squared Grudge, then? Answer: 104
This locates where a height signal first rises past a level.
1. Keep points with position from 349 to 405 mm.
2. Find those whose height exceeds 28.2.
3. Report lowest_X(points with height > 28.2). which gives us 386.0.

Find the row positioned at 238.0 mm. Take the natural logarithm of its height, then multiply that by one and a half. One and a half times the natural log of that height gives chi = 5.03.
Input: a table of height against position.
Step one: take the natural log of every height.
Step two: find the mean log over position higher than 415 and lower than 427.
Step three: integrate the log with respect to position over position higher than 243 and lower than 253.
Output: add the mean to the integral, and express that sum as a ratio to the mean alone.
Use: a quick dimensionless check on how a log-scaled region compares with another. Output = 11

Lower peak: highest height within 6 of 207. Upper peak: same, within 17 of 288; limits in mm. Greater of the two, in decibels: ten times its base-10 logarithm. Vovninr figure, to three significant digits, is 15.0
